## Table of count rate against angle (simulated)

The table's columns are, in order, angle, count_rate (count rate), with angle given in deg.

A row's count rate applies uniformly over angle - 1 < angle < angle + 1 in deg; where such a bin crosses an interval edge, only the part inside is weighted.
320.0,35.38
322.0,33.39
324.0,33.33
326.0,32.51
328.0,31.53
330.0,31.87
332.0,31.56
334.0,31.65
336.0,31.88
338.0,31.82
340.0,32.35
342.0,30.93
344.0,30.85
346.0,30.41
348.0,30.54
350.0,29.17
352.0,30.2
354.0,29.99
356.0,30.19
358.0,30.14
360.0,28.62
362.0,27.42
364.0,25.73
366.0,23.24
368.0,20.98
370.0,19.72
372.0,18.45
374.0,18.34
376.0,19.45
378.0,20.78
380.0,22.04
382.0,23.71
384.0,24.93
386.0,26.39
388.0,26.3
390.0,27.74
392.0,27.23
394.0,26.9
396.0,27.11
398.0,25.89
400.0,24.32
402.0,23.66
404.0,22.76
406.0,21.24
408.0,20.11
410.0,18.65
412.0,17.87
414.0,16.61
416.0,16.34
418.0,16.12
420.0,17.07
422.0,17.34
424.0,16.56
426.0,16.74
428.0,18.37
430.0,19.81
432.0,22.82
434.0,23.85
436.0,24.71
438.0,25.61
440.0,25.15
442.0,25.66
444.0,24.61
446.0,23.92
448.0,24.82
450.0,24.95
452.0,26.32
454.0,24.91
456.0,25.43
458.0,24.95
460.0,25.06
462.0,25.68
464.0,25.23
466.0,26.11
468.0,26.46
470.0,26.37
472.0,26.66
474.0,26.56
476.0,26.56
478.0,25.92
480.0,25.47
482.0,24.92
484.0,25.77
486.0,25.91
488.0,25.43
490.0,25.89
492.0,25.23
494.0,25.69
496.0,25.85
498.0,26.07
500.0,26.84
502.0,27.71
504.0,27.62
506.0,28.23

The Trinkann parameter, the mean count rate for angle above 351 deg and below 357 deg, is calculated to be 30.1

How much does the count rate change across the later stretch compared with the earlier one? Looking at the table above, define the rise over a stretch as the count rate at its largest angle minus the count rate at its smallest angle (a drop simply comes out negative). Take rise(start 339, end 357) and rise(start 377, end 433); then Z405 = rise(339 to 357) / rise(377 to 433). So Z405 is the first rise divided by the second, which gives -1.1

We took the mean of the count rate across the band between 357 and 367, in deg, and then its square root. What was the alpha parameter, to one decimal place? 5.2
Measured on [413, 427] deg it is 4.1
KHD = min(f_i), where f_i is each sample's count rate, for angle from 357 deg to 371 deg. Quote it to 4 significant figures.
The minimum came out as 19.72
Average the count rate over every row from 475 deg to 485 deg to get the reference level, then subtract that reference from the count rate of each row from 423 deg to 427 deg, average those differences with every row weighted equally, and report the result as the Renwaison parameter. -9.1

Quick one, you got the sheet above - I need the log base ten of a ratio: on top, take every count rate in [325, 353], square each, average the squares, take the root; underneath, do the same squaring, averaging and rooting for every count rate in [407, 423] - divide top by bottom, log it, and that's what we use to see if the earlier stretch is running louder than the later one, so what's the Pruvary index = 0.25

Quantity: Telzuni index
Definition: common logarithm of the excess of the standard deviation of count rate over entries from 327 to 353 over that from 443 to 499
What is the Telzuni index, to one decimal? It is -0.7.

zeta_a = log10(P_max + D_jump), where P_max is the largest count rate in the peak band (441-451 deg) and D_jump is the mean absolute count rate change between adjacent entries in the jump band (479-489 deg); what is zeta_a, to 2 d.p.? 1.42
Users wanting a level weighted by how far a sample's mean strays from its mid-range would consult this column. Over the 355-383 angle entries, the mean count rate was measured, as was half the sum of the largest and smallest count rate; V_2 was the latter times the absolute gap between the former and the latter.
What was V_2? 19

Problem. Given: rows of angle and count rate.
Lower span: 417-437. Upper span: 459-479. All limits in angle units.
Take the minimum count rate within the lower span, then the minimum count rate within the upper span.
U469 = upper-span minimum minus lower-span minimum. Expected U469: 9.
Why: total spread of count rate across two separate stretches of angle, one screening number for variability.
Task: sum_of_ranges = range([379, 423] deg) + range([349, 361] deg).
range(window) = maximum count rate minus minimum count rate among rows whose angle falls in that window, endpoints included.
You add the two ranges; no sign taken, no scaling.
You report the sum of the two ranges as 13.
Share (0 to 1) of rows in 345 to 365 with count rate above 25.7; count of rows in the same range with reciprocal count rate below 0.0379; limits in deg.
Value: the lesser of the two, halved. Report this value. 0.50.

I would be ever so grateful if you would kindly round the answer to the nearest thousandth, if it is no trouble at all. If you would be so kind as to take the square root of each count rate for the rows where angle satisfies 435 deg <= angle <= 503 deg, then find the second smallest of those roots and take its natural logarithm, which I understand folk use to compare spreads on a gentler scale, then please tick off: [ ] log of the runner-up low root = 1.602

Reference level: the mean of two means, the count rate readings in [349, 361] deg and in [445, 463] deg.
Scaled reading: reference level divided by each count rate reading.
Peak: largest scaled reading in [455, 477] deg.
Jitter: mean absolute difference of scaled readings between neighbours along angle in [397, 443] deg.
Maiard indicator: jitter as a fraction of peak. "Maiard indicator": 0.060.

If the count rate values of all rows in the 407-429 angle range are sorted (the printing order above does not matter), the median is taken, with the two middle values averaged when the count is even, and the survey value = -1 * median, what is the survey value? -17.1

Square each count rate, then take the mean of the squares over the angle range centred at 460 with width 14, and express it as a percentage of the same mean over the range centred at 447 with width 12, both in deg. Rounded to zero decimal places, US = 102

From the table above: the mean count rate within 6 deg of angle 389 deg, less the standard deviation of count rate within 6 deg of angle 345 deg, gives 25.6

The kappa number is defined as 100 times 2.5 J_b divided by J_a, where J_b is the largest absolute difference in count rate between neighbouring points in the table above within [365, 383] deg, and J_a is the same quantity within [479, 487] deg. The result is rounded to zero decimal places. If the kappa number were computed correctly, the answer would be 665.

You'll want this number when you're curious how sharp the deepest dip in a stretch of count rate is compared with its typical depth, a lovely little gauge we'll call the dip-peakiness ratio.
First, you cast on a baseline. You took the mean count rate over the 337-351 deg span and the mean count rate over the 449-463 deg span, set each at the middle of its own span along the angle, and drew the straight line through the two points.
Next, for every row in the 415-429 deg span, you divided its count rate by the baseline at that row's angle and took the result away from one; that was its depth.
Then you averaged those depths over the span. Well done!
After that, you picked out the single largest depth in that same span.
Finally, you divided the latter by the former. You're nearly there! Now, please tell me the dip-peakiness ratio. 1.09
